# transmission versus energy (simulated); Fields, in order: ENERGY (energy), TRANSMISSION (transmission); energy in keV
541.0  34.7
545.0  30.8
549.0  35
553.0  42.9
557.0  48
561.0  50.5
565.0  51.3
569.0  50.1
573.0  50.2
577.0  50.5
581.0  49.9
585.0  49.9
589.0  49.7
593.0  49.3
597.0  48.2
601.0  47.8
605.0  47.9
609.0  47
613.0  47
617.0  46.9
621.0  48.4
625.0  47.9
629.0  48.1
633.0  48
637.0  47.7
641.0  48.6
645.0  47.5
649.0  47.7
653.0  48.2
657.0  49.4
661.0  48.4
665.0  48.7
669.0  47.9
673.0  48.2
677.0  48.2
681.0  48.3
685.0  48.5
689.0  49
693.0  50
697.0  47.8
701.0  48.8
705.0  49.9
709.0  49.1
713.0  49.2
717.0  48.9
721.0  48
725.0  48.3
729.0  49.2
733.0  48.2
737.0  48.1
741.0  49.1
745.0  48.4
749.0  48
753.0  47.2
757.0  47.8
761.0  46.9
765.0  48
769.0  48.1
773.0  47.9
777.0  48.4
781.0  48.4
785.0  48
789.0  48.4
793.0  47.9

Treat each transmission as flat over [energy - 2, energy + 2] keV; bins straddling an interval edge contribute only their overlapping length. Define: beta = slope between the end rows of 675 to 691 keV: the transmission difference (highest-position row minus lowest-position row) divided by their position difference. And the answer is 0.067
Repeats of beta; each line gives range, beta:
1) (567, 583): -0.017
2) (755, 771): 0.025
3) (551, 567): 0.700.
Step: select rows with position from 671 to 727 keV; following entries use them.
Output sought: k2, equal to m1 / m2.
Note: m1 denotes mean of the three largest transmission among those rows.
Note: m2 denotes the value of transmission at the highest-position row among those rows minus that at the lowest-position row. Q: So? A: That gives 497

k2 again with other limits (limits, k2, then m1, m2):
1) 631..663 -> 122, 48.8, 0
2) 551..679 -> 10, 50.8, 5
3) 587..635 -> -29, 49.1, -2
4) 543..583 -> 3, 50.8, 19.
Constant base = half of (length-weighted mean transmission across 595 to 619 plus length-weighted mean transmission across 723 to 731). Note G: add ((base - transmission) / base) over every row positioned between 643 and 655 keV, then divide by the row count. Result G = 0.006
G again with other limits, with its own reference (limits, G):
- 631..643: 0.000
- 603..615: 0.017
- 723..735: -0.010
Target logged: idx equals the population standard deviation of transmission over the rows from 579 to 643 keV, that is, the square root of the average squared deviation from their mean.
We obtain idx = 0.95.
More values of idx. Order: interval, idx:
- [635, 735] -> 0.65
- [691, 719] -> 0.68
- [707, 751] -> 0.48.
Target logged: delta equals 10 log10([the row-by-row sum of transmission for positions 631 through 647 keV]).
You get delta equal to 22.83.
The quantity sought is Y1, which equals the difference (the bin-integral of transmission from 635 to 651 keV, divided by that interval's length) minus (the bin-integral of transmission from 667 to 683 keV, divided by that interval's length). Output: -0.3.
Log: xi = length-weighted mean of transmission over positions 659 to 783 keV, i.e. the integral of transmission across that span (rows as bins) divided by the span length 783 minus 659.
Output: 48.4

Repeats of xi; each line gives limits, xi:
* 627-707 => 48.4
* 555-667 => 48.7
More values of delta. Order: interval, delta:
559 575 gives 23.06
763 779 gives 22.84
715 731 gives 22.89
